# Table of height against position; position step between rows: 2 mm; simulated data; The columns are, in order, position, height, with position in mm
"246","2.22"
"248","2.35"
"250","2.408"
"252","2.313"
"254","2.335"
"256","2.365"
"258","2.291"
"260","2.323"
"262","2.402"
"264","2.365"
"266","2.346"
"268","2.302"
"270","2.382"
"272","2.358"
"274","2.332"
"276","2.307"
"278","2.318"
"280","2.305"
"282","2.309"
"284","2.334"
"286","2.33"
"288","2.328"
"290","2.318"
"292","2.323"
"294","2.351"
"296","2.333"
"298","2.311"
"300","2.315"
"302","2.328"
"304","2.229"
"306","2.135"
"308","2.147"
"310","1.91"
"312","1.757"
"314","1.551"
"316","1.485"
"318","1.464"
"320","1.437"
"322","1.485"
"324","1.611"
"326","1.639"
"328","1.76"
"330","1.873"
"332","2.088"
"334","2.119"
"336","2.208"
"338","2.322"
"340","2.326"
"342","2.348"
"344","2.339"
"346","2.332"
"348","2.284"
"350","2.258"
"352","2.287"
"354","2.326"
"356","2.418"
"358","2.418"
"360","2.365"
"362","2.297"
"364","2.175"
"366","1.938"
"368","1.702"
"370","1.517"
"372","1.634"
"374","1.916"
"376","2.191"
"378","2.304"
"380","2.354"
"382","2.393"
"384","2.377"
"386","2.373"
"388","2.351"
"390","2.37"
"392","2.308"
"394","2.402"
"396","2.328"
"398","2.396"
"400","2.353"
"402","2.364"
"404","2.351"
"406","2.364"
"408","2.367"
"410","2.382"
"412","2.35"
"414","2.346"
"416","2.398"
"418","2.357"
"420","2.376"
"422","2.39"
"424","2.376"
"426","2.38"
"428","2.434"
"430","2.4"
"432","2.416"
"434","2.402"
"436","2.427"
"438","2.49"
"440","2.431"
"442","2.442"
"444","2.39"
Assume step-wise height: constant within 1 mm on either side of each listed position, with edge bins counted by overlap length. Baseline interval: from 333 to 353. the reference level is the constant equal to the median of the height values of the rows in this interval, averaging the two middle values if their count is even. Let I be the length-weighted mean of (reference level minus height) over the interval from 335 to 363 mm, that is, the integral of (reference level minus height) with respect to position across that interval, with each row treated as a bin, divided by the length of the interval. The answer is -0.02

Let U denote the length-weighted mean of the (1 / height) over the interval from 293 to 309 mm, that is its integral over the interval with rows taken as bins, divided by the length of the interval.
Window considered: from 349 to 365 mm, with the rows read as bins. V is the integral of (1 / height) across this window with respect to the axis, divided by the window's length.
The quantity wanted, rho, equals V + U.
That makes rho 0.87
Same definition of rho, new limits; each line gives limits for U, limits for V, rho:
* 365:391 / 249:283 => 0.91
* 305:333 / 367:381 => 1.11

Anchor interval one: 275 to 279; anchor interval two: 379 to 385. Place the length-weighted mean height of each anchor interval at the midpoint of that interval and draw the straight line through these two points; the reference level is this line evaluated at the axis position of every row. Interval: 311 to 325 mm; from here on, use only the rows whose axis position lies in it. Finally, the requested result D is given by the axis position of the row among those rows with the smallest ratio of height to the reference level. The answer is 320 mm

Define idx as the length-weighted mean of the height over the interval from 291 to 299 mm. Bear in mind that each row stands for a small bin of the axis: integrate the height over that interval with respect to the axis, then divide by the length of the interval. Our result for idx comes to 2.33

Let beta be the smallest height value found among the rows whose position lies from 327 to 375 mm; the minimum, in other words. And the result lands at 1.517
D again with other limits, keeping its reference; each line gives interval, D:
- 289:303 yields 298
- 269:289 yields 280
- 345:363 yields 350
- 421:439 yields 424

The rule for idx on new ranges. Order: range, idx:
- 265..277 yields 2.34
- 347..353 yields 2.28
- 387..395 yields 2.36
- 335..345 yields 2.31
